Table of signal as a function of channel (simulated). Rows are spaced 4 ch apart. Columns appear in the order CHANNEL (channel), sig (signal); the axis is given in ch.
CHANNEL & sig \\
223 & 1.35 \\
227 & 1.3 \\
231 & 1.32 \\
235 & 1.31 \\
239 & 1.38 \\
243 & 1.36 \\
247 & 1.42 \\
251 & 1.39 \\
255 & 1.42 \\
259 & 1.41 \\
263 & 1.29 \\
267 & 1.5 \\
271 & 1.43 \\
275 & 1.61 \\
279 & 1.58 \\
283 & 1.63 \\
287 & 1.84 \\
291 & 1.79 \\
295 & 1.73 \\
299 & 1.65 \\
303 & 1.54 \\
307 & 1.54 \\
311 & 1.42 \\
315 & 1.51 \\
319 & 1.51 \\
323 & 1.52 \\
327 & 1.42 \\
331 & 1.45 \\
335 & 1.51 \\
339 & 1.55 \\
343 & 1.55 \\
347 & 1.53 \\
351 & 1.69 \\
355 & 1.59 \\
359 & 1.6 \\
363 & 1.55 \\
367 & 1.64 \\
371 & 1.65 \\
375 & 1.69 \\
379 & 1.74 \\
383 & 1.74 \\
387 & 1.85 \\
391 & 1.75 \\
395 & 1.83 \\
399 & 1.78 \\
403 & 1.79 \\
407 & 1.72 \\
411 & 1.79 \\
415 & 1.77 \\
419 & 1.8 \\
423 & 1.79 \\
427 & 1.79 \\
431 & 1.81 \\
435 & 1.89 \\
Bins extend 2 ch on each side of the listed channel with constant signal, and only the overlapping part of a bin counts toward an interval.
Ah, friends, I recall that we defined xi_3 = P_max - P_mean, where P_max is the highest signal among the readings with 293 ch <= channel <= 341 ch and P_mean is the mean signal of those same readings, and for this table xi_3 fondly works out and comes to 0.201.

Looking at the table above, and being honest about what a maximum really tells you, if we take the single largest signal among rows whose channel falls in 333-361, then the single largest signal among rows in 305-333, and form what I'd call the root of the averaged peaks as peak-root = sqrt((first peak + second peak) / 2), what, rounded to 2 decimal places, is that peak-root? 1.27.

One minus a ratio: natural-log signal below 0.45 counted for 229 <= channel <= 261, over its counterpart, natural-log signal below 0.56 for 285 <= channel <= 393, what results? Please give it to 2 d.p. 0.67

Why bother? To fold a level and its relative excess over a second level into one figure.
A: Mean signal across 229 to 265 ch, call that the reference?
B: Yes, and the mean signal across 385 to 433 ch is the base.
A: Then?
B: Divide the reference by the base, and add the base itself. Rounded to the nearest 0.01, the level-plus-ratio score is 2.55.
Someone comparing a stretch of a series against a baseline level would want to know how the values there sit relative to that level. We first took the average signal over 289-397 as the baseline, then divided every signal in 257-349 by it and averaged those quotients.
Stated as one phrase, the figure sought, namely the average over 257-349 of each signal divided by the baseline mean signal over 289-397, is 0.96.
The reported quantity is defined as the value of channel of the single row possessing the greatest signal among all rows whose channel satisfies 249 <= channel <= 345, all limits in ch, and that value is 287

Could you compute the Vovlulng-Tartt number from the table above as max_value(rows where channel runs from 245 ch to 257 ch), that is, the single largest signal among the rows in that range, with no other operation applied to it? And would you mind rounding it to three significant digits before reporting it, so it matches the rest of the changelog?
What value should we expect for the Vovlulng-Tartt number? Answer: 1.42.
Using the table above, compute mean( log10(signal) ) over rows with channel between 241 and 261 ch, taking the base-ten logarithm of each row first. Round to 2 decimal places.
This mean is 0.15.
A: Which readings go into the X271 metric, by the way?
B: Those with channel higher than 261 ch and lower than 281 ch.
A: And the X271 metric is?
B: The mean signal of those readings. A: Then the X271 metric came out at 1.48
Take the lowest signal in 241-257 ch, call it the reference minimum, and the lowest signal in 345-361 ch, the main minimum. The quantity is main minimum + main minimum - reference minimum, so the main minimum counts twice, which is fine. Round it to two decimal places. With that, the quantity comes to 1.70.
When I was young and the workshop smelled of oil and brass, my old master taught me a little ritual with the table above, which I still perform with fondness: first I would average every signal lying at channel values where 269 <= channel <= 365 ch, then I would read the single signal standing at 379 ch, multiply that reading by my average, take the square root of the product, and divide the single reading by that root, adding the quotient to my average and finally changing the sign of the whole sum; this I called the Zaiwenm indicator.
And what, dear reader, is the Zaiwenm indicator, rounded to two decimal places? -2.62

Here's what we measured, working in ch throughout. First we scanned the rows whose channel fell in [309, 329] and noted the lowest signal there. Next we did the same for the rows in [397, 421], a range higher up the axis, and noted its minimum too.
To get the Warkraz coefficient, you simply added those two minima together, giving 3.1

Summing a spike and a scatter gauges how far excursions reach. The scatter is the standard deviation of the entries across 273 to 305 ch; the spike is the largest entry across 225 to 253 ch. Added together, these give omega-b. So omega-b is 1.5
